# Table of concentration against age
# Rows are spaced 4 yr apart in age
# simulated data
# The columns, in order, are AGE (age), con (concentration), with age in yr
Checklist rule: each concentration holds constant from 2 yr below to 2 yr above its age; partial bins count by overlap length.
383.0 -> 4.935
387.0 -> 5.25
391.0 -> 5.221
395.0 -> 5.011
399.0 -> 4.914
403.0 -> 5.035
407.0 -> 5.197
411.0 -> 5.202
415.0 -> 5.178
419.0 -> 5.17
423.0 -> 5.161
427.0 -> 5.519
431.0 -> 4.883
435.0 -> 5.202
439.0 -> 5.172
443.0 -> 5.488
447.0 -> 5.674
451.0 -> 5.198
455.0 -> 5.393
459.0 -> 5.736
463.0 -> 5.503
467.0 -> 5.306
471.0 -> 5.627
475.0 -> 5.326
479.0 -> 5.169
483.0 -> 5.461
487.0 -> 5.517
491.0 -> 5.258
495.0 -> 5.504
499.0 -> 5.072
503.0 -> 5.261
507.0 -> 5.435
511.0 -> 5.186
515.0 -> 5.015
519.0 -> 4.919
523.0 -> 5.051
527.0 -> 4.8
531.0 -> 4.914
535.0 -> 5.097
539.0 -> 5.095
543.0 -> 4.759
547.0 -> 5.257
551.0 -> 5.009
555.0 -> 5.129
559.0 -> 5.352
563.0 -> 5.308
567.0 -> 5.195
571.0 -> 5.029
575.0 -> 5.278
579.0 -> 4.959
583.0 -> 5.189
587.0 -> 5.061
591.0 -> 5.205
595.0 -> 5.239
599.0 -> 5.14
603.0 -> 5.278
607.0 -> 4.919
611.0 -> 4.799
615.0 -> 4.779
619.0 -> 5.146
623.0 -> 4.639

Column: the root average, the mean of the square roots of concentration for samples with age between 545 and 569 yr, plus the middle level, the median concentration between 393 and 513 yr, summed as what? 7.51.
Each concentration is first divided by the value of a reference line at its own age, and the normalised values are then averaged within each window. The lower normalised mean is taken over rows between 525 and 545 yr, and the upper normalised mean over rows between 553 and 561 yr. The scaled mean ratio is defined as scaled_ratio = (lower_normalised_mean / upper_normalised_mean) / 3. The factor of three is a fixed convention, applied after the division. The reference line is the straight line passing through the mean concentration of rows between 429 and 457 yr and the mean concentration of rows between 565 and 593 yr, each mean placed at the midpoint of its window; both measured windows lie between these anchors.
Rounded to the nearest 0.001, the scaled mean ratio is 0.312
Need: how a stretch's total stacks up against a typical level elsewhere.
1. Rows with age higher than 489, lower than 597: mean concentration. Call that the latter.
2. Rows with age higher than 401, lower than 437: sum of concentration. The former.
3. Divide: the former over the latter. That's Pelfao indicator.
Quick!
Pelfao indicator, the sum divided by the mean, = 9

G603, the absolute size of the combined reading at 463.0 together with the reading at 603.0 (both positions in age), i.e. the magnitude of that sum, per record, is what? 10.8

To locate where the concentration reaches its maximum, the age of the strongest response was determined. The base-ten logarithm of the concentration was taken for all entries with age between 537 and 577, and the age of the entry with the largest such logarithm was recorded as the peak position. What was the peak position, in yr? 559.0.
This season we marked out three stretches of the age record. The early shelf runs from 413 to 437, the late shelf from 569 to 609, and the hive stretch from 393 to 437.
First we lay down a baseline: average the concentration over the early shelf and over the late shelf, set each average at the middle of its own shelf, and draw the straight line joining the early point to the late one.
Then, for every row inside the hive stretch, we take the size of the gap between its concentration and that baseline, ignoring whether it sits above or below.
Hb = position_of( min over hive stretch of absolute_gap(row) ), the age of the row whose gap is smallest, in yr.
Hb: 407.0 yr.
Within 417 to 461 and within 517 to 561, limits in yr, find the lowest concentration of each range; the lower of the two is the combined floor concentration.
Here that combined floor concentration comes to 4.76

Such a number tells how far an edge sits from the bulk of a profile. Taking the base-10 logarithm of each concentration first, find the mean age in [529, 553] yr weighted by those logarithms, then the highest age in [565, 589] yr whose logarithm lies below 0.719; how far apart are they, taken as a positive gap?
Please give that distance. 46.0 yr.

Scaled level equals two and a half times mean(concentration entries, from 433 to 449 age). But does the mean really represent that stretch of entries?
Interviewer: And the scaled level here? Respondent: 13.5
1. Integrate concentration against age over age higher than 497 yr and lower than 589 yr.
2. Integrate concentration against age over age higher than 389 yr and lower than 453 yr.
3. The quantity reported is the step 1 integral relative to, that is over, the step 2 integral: 1.4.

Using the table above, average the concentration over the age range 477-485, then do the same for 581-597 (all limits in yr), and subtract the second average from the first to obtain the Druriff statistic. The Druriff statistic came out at 0.1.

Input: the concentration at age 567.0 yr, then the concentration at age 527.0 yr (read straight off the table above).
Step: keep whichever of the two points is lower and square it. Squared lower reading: 23.0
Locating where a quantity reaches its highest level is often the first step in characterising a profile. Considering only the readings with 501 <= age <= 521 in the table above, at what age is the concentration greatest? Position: 507.0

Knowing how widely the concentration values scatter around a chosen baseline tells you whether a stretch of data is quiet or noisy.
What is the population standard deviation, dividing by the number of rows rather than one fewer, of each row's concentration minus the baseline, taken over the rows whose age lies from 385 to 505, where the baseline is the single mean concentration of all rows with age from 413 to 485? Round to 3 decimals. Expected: 0.212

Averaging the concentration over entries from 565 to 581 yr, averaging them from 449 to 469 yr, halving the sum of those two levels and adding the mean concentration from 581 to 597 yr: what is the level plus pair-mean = 10.4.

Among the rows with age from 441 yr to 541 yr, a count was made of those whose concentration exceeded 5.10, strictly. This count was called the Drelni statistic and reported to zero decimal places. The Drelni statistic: 17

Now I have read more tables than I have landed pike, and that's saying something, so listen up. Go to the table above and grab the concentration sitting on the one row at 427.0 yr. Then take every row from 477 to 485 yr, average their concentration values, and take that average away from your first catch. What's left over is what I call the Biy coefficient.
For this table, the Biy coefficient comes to 0.2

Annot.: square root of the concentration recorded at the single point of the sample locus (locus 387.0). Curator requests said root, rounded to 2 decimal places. 2.29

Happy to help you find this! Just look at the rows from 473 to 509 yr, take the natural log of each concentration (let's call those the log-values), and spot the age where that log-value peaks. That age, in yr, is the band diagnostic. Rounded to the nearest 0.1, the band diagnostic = 487.0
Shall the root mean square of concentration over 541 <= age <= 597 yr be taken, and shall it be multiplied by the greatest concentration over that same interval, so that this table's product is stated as 27.5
